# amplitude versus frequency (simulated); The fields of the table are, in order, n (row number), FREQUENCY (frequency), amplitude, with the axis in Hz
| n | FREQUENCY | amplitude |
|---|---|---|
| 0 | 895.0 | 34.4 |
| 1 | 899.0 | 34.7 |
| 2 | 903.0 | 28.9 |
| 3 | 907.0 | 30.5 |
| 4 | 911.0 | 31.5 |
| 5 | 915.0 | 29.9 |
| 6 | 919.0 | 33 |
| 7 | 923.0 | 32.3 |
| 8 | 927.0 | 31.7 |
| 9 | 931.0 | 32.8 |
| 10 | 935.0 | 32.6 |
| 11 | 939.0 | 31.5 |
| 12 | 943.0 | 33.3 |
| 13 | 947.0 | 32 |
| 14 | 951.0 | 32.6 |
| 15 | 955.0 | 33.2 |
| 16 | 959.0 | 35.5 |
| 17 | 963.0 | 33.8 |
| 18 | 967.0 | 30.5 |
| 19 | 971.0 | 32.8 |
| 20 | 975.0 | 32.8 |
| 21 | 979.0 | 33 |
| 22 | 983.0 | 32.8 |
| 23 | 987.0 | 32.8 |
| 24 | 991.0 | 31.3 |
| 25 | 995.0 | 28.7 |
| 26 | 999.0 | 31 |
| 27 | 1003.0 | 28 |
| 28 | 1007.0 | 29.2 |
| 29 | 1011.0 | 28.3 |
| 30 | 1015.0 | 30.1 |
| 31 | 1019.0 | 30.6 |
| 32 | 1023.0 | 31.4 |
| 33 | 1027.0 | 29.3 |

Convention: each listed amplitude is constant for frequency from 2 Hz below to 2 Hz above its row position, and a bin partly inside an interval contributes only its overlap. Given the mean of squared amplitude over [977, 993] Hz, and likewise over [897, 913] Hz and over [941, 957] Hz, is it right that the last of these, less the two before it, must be -971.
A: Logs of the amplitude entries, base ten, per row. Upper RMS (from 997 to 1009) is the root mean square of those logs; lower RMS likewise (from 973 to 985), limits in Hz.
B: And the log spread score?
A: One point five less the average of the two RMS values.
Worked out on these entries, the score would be 0.008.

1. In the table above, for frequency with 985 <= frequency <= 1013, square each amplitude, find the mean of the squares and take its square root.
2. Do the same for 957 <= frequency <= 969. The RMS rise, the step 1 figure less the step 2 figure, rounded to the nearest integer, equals -3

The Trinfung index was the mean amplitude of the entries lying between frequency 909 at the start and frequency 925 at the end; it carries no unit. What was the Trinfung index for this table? 32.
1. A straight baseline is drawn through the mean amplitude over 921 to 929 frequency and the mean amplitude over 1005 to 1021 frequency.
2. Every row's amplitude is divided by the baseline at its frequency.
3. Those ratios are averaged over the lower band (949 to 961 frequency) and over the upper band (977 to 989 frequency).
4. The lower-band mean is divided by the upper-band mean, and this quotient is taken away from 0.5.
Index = -0.50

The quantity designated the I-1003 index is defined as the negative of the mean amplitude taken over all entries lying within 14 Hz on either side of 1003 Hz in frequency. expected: -29.5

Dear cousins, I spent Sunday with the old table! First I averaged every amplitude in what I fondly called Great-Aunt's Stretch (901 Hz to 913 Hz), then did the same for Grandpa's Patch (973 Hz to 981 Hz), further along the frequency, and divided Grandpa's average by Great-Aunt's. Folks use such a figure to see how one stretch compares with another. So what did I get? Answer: 1.09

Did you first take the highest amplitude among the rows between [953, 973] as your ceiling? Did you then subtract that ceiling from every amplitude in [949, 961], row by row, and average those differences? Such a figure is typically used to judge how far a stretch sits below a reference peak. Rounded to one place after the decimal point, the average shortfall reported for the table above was -1.7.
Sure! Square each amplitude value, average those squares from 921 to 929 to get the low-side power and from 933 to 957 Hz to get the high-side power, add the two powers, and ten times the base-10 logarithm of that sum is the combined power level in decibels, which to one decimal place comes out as 33.2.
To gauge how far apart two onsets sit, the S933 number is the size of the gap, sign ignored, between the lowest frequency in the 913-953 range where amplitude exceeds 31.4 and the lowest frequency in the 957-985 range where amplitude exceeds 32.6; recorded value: 40 Hz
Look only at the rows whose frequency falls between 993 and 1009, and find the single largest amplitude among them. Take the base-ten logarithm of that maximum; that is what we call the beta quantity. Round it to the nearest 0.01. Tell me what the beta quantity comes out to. 1.49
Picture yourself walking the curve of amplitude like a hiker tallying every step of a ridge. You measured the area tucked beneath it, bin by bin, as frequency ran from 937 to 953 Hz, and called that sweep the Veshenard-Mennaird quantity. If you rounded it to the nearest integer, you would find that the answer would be 518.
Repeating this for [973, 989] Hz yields 526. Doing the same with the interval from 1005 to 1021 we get 473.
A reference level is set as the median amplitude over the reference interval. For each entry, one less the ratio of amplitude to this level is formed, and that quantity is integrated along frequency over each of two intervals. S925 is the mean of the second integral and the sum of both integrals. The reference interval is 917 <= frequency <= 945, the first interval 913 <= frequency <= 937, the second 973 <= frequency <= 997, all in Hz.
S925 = 0.72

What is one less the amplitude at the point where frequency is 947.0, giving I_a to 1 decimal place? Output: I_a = -31.0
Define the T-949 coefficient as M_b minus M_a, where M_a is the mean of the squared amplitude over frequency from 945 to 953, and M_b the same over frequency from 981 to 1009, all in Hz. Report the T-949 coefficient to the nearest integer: -107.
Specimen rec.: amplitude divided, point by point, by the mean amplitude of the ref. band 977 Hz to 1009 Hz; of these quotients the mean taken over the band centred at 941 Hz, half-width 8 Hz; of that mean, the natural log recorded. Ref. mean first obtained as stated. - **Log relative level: 0.047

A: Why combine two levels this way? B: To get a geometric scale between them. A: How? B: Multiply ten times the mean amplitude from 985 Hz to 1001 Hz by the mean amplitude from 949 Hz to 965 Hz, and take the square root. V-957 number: 102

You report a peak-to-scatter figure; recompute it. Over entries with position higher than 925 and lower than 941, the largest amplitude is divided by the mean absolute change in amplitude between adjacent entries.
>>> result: 41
